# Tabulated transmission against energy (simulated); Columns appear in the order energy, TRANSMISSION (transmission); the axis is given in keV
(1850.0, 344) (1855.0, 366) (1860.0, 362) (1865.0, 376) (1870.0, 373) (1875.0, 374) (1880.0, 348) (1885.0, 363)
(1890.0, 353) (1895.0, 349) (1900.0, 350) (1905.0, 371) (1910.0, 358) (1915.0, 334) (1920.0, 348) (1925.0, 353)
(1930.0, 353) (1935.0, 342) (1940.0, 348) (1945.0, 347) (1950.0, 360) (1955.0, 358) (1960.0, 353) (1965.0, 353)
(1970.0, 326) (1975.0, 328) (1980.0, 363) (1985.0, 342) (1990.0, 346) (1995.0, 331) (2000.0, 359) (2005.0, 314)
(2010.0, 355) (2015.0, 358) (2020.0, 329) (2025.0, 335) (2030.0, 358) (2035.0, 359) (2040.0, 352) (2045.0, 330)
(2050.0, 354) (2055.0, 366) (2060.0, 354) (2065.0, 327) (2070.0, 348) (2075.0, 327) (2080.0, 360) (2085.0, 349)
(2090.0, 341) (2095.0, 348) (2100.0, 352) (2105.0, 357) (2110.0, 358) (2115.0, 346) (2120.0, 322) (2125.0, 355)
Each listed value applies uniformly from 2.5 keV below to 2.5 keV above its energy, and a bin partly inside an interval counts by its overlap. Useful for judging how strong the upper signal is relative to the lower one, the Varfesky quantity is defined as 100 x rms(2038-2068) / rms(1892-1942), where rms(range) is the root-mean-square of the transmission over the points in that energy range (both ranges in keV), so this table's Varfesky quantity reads 99.1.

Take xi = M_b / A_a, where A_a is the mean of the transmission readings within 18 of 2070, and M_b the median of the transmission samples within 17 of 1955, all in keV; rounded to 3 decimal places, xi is 1.016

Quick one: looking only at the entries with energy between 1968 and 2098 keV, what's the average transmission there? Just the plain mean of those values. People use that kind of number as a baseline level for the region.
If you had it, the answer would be 345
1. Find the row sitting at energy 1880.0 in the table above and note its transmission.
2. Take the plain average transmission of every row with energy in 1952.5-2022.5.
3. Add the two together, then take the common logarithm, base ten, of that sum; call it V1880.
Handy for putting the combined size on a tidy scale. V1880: 2.84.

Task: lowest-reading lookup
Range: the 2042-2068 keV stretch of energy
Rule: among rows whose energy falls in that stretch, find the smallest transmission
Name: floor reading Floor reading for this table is 327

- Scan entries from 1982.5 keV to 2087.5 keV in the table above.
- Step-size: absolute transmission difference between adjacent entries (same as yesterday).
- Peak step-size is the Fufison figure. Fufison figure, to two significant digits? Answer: 45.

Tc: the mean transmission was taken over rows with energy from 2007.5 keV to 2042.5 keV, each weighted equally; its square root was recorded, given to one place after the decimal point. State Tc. 18.7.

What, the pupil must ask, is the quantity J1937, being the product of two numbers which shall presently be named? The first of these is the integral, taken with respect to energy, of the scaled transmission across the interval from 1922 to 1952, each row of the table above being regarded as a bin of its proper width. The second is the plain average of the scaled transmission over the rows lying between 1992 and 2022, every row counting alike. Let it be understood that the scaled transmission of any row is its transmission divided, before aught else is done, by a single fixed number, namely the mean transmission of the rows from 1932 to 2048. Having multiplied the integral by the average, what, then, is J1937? 30.0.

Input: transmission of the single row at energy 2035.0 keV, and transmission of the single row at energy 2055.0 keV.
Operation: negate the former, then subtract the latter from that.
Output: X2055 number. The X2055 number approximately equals -725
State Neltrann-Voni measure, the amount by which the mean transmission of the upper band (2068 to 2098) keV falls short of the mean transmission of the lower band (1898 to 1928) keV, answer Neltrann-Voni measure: 7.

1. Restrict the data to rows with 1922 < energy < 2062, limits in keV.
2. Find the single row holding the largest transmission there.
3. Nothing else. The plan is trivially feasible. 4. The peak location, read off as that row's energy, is 2055.0 keV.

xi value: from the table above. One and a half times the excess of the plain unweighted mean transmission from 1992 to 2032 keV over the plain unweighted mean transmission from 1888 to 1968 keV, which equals -14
